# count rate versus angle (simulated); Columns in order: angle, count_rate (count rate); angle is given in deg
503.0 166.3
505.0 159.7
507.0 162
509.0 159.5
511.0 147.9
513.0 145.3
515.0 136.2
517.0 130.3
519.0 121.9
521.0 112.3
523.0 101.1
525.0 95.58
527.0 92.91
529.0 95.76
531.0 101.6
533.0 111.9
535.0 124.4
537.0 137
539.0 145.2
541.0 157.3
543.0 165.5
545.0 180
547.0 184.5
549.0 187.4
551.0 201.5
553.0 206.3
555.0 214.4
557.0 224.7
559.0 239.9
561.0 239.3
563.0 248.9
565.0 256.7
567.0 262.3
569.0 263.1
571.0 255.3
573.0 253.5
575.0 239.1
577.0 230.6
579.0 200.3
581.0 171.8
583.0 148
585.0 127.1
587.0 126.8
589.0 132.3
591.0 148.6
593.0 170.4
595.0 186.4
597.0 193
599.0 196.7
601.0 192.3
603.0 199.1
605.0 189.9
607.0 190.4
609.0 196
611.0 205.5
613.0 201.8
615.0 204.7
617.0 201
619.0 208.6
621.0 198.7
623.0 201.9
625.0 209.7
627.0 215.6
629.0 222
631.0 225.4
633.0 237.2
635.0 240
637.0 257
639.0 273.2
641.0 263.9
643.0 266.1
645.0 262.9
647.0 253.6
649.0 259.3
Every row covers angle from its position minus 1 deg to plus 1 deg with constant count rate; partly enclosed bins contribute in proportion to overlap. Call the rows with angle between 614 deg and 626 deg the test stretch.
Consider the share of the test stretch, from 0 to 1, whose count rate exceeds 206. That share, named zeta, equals 0.3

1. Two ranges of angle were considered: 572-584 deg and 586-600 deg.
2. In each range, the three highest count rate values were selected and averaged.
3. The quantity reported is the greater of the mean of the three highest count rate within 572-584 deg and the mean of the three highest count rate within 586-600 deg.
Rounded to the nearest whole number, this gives 241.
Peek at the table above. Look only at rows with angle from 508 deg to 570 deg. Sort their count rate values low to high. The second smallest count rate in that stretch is 95.58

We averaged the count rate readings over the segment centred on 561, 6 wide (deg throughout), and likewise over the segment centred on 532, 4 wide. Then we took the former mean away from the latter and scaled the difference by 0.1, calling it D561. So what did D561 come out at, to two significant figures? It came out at -14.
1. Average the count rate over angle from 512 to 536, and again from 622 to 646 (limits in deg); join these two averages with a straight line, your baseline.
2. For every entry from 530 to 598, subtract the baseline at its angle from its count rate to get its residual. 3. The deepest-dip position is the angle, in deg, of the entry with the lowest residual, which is 587.0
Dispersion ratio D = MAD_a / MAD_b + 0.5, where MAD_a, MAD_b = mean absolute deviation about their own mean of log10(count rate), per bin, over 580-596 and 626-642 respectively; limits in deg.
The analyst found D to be 2.2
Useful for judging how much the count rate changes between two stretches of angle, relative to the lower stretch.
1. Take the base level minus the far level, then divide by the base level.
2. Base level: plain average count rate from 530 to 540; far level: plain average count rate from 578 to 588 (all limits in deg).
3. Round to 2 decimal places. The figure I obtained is -0.25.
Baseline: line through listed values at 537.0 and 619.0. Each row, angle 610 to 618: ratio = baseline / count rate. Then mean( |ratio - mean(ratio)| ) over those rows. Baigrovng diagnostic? 0.013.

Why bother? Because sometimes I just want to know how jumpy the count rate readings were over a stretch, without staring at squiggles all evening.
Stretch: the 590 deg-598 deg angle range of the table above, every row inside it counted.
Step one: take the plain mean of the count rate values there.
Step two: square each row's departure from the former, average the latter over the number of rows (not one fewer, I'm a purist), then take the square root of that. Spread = 17.1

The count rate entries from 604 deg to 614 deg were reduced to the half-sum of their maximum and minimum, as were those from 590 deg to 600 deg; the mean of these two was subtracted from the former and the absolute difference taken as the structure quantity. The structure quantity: 13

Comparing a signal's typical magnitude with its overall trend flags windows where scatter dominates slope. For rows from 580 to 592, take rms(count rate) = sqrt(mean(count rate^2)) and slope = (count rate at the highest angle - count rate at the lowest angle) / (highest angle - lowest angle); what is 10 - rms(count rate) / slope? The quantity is 72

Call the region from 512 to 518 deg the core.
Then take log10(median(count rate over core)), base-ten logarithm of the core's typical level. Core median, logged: 2.13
